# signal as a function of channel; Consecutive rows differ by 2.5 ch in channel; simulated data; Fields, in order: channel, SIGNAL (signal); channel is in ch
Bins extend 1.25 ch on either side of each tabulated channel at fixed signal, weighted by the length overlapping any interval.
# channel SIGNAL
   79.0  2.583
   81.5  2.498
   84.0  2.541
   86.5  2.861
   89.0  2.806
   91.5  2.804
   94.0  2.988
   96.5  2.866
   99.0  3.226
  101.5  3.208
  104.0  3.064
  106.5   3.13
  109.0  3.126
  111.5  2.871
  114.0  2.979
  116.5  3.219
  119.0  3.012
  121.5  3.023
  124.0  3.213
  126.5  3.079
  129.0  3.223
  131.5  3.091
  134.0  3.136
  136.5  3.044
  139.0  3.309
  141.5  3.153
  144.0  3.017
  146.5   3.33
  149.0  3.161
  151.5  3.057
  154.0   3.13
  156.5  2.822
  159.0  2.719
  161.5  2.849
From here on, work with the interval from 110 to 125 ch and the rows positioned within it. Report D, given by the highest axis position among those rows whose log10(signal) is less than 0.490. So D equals 121.5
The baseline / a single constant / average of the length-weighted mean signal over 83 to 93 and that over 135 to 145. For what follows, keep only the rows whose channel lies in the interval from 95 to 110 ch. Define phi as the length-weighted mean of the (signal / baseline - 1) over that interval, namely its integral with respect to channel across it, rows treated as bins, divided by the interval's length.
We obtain 0.052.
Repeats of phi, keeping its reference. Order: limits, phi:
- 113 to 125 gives 0.047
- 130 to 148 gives 0.070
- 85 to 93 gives -0.044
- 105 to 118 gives 0.039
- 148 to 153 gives 0.054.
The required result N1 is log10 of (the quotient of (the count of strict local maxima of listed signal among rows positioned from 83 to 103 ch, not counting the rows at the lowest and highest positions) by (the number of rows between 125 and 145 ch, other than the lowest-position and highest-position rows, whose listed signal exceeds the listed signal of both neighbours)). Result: 0.00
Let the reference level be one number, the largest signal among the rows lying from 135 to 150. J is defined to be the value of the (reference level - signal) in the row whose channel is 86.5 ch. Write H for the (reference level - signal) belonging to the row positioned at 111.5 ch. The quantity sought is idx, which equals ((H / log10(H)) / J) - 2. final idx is -4.9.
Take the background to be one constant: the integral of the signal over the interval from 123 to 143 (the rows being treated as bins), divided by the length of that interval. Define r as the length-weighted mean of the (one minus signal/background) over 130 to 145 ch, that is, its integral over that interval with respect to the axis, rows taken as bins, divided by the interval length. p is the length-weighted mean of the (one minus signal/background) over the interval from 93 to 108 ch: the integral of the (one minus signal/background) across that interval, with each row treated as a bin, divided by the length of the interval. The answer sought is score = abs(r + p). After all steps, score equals 0.030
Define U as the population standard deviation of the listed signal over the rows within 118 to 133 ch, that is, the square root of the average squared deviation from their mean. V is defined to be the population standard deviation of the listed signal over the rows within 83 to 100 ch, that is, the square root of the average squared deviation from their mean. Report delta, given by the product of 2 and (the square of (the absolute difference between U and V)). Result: 0.0235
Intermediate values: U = 0.08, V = 0.192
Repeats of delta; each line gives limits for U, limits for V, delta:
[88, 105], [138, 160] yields 0.0013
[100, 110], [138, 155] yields 0.0067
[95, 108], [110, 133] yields 0.0004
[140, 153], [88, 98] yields 0.0023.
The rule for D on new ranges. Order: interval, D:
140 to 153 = 151.5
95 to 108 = 104.0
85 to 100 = 96.5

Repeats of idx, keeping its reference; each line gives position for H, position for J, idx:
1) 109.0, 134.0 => -3.5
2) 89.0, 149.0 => -13.0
